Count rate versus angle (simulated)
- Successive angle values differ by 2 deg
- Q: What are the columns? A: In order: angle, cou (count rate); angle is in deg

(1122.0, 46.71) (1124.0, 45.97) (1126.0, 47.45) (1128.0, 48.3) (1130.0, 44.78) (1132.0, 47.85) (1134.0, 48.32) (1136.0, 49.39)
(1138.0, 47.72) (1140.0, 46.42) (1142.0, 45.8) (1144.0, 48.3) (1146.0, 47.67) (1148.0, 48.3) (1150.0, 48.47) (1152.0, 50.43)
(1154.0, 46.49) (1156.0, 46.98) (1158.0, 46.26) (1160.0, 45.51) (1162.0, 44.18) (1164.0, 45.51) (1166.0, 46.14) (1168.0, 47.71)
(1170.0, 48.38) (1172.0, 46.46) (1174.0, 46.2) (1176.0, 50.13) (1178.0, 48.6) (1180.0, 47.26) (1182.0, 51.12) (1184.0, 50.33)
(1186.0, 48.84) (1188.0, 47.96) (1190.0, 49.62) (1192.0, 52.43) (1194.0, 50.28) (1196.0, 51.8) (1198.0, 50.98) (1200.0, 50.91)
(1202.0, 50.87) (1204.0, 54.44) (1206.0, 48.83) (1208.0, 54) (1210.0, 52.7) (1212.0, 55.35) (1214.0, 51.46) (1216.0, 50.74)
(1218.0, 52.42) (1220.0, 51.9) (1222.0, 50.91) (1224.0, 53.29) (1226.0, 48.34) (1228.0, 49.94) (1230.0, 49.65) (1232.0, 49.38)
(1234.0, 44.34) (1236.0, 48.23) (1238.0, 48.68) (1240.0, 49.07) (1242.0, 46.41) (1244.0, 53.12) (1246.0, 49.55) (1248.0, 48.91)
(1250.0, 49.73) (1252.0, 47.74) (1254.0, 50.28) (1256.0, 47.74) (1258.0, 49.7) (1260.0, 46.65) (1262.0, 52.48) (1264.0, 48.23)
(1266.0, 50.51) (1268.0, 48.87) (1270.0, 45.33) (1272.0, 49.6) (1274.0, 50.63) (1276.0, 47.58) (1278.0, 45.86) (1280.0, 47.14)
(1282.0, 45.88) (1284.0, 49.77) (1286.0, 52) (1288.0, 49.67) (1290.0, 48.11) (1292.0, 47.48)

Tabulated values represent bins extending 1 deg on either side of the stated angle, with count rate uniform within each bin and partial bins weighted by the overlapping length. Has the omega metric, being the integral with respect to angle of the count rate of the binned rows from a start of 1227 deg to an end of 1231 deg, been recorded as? 199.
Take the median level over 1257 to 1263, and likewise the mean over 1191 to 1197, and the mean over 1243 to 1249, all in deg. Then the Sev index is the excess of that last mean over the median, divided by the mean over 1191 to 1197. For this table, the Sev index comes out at 0.02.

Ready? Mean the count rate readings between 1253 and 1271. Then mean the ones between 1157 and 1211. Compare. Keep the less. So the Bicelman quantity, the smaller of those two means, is 48.9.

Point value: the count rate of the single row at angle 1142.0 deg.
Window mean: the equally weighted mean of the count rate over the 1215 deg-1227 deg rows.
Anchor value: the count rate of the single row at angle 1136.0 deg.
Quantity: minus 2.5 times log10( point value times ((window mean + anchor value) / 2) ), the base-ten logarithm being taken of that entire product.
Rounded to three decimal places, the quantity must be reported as -8.407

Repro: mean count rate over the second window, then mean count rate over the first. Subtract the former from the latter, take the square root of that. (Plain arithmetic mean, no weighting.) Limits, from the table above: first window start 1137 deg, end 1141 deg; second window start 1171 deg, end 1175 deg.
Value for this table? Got 0.9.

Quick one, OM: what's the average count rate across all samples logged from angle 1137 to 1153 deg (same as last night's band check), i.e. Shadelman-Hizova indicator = 47.9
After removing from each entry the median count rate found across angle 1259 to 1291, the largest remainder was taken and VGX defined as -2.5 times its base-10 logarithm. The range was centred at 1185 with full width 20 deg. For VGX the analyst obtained -1.5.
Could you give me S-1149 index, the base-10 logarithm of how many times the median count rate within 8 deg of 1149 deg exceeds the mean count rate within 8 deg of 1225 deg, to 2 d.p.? -0.02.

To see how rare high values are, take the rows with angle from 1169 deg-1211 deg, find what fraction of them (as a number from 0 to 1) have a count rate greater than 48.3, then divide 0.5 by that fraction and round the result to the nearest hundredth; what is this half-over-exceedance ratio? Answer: 0.62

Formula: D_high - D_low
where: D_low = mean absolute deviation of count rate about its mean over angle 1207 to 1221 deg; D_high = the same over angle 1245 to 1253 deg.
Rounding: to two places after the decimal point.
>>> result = -0.51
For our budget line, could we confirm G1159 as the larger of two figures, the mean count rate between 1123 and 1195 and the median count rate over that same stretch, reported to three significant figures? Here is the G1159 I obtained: 47.8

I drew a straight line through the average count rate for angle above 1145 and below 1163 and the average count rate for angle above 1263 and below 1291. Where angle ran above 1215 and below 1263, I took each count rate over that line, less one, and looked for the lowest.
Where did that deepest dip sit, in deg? 1234.0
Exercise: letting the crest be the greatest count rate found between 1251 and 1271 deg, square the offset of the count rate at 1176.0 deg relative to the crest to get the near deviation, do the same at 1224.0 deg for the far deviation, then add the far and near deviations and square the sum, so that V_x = 38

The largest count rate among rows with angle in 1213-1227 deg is 53.29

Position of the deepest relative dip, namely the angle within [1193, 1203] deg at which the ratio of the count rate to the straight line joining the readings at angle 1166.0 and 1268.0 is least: 1194.0 deg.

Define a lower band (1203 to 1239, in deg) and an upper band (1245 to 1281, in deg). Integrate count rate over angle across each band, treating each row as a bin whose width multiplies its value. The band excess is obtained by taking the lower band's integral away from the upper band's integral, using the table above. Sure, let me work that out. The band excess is -76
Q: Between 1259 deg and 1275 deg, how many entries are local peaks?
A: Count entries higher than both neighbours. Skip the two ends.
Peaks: 2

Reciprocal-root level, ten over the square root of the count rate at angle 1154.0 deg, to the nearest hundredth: 1.47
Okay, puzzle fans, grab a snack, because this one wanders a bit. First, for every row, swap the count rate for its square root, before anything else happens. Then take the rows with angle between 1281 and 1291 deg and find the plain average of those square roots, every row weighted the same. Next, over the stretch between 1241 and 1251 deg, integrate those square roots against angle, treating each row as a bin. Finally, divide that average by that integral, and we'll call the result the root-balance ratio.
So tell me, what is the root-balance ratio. 0.100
